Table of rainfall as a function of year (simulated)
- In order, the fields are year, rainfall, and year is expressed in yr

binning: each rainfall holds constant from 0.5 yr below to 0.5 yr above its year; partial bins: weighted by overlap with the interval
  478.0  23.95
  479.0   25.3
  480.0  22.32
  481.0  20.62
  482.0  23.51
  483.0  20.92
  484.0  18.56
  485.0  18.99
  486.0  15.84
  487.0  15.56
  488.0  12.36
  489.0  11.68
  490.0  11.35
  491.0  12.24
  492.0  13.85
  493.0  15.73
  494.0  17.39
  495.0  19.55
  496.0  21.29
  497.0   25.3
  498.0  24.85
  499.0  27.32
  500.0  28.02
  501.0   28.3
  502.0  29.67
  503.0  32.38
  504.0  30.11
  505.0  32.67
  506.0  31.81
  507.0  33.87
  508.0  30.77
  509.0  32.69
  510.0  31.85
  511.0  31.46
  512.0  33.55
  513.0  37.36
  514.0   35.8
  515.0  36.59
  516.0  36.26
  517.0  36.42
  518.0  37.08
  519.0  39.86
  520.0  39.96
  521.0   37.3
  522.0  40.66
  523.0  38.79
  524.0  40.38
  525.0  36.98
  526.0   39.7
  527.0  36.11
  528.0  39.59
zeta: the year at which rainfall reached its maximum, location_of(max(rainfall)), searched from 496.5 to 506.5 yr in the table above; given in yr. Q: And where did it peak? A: 505.0 yr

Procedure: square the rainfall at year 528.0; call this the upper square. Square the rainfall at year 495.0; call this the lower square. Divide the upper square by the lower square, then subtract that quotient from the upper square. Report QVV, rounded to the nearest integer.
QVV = 1563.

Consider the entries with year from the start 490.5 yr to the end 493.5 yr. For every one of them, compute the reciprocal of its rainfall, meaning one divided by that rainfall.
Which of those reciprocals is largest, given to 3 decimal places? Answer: 0.082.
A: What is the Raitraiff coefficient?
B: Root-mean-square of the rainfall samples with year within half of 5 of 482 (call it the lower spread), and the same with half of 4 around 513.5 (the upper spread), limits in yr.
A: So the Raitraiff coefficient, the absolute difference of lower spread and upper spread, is 15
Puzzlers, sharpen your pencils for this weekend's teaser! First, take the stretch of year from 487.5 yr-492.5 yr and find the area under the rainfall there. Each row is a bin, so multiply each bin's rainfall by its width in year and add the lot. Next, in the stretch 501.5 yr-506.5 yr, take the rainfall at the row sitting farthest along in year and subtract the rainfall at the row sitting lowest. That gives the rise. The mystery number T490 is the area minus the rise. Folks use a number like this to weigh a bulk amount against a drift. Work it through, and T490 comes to 59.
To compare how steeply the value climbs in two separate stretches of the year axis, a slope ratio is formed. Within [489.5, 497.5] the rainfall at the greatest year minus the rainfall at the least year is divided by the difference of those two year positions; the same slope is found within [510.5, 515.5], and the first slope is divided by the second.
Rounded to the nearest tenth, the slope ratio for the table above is 1.6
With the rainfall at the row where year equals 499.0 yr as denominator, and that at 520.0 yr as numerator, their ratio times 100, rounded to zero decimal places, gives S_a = 146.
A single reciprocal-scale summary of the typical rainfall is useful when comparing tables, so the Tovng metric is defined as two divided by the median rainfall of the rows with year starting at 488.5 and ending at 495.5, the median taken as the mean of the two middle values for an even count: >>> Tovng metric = 0.144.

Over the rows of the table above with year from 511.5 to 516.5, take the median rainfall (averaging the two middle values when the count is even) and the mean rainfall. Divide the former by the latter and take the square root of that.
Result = 1.00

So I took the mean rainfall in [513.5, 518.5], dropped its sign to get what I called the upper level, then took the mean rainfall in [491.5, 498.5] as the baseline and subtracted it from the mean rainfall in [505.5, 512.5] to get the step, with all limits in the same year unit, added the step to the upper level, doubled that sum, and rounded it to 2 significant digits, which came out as 98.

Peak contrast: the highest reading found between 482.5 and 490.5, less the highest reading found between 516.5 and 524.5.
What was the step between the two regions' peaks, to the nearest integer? -20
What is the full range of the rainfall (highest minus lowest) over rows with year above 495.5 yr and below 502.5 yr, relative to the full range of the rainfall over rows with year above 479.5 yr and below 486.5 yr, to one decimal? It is 1.1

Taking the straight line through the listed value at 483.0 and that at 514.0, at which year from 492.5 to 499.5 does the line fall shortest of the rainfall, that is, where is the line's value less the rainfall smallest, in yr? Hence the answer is 499.0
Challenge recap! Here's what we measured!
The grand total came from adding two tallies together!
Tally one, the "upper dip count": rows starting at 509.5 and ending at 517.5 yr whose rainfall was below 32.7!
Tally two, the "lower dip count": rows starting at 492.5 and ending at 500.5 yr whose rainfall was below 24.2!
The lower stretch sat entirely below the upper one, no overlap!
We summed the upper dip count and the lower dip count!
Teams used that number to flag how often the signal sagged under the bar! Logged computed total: 6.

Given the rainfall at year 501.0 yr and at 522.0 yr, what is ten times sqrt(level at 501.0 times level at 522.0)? 339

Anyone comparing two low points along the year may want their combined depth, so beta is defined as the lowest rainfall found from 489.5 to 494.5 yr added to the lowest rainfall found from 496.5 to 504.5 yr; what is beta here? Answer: 36.2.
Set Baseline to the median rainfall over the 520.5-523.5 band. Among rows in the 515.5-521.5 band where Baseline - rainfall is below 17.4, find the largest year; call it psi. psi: 521.0 yr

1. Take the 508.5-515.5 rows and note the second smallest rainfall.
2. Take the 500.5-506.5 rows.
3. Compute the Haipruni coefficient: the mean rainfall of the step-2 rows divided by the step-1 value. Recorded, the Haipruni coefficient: 0.97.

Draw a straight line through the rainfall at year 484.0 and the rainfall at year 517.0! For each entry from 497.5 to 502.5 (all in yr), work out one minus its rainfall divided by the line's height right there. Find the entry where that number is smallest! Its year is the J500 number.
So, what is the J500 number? 502.0 yr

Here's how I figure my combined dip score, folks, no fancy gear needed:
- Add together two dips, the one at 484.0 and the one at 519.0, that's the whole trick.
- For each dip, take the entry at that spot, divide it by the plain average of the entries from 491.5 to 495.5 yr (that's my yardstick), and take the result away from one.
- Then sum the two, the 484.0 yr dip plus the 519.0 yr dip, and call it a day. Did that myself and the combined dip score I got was -1.5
